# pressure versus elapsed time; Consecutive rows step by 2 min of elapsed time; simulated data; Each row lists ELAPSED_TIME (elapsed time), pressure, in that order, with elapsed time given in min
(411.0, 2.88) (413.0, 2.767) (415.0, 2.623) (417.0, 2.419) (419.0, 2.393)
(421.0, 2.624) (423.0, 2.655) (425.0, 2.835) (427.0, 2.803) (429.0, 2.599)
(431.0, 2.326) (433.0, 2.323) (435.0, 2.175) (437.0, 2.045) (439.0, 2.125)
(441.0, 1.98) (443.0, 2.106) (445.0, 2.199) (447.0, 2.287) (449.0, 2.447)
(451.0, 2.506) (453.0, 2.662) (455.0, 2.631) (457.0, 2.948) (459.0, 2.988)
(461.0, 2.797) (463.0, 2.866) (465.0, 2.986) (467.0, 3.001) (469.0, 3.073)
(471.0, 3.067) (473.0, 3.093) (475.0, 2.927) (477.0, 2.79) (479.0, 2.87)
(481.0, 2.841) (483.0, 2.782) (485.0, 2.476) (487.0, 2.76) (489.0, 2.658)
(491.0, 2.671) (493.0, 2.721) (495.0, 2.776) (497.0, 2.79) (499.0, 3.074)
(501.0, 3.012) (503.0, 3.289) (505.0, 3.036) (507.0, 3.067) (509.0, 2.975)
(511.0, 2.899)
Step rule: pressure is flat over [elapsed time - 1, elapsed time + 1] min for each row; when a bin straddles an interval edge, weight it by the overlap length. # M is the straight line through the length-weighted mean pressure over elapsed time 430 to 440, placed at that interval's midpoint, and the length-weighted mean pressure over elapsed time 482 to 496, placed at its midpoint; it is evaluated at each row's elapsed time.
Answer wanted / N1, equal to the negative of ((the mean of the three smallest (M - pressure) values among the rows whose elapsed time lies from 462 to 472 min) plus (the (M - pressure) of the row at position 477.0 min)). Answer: 0.75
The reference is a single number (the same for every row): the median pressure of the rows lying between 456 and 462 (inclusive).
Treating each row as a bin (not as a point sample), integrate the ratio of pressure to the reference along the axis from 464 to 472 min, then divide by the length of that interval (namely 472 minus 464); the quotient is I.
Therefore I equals 1.03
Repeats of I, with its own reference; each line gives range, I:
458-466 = 0.99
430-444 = 0.73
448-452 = 0.84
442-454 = 0.80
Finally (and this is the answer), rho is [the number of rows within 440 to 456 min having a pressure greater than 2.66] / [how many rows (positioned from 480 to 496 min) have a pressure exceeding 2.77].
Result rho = 0.3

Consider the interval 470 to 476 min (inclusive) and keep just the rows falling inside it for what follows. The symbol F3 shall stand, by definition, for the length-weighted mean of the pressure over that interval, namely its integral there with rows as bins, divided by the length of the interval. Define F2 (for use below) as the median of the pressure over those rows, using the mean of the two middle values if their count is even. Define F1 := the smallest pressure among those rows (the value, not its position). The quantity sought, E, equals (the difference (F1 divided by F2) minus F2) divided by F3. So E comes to -0.70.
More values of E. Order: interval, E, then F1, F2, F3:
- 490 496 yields -0.64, 2.671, 2.72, 2.72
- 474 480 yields -0.66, 2.79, 2.87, 2.86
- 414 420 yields -0.58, 2.393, 2.42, 2.48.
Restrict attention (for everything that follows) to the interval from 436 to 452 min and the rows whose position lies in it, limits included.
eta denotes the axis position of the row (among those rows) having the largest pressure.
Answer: 451.0 min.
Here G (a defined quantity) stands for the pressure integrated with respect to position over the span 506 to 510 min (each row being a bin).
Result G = 12.1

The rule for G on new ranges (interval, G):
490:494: 10.8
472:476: 12.0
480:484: 11.2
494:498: 11.1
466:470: 12.1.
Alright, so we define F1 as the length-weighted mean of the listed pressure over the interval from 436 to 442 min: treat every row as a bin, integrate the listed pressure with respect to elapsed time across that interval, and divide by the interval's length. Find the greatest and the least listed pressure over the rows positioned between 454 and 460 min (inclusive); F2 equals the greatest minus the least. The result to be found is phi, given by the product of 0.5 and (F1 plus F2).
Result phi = 1.2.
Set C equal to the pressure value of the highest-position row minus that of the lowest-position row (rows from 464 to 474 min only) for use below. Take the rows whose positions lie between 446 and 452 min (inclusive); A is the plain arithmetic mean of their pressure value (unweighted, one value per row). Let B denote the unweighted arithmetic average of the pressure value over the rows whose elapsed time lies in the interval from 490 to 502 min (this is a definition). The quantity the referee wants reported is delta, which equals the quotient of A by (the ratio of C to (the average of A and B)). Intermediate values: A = 2.41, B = 2.8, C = 0.11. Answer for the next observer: 59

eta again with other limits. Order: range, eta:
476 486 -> 479.0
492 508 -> 503.0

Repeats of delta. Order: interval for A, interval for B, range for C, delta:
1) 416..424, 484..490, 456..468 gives 123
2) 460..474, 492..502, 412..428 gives 243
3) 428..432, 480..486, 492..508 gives 18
